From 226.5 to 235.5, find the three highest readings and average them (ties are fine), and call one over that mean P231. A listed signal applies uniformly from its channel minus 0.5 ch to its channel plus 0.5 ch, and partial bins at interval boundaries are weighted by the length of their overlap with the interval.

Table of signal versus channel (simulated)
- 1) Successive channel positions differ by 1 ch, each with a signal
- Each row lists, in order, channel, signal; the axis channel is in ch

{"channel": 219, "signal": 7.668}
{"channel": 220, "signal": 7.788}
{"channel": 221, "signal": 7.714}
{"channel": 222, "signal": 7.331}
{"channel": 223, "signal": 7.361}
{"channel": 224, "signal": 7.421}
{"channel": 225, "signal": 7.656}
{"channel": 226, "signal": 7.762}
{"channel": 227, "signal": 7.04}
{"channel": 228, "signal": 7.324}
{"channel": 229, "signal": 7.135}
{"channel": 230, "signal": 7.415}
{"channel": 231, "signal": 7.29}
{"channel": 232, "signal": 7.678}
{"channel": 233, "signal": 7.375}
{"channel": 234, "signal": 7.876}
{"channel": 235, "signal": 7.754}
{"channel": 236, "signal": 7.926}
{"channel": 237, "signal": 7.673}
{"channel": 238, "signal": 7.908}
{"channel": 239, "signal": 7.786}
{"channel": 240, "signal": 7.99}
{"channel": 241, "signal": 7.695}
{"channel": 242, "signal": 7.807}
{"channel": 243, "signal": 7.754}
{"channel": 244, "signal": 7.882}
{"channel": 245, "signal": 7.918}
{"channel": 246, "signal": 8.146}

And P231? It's 0.129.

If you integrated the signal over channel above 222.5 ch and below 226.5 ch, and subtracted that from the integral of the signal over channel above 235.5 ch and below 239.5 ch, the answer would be 1.1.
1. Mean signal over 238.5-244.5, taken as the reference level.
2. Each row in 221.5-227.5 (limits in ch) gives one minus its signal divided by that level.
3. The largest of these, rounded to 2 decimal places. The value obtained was 0.10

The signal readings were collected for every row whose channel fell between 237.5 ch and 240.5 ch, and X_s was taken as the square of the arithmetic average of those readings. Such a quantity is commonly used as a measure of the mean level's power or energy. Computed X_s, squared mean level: 62.3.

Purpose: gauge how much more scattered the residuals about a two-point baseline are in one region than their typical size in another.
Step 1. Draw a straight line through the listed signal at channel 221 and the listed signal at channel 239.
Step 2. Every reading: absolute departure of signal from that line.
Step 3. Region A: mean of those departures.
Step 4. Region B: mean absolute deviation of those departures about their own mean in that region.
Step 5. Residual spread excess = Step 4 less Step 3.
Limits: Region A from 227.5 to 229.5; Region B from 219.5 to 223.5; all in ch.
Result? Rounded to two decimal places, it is -0.35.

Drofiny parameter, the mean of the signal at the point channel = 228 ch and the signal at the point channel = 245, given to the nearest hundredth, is 7.62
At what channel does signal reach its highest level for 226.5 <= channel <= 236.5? 236 ch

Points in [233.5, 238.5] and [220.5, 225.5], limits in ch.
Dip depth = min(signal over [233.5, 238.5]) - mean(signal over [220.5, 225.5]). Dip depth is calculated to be 0.2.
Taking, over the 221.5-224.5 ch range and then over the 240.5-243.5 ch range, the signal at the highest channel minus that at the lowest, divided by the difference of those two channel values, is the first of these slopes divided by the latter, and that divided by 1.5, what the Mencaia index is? 1.0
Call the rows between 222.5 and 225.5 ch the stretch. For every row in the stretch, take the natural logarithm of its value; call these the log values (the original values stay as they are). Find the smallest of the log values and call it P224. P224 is 2.00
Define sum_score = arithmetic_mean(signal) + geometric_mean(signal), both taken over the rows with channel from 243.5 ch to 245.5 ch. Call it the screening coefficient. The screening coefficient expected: 15.8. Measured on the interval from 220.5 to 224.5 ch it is 14.9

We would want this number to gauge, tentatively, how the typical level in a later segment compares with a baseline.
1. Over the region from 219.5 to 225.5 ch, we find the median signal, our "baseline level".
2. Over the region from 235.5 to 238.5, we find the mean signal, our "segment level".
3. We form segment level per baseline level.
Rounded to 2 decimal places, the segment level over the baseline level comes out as 1.04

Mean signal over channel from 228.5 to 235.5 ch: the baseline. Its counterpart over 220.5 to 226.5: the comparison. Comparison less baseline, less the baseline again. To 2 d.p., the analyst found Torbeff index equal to -7.47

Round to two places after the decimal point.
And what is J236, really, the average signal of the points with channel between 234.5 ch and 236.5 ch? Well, 7.84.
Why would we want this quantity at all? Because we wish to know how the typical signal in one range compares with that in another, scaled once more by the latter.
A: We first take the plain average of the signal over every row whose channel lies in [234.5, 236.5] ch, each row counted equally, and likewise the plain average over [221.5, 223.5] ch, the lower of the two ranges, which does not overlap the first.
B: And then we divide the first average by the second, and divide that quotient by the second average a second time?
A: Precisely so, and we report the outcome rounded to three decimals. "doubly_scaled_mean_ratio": 0.145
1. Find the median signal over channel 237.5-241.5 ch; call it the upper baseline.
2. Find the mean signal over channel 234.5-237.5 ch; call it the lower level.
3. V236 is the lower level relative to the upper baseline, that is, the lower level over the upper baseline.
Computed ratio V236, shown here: 0.99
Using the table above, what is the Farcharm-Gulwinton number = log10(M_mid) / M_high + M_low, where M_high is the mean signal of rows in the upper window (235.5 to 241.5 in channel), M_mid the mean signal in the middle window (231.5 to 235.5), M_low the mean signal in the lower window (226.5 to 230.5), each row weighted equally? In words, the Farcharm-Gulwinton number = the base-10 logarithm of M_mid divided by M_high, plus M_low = 7.34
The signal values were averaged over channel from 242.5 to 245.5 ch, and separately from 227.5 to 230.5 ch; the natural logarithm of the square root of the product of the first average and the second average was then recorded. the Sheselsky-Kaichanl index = 2.02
